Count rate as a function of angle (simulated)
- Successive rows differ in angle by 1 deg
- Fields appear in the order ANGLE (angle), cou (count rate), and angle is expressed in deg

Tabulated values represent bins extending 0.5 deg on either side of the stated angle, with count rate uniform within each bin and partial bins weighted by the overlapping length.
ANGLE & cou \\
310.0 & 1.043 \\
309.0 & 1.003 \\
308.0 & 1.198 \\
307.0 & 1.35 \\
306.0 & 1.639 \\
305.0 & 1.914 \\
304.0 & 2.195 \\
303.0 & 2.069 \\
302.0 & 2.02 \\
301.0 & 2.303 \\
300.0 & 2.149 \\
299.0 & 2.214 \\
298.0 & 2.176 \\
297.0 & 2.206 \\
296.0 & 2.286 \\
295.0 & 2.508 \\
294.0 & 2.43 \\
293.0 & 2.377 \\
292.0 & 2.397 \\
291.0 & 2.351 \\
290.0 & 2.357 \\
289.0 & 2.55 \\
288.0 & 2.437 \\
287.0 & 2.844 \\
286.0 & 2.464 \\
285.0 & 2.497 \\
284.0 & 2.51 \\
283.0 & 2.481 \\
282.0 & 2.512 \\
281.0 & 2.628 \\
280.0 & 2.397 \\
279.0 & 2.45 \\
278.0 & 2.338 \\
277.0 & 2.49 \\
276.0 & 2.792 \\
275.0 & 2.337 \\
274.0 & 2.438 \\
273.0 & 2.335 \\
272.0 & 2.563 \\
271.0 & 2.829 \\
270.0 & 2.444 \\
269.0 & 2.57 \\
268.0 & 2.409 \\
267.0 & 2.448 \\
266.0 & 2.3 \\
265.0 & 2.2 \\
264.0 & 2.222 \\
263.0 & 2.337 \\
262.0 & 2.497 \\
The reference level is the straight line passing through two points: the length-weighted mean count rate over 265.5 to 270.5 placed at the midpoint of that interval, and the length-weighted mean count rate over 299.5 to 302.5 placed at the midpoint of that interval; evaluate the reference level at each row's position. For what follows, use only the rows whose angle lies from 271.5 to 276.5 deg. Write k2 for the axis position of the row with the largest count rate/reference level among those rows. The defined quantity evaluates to 276.0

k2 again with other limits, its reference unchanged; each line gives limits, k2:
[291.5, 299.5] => 295.0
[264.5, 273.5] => 271.0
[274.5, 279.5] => 276.0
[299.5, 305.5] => 301.0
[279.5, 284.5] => 281.0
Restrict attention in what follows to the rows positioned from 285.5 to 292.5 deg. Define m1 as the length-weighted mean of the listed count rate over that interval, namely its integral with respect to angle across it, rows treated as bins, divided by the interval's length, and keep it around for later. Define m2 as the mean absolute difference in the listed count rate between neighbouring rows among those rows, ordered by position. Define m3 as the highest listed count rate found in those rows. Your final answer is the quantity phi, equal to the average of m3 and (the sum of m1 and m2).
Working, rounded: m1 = 2.49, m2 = 0.19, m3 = 2.844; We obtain 2.76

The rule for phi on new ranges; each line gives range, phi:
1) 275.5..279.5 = 2.75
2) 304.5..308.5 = 1.84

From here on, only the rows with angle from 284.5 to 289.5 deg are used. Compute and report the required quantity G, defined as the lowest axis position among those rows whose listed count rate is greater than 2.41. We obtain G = 285.0 deg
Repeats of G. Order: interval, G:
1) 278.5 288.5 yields 279.0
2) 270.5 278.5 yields 271.0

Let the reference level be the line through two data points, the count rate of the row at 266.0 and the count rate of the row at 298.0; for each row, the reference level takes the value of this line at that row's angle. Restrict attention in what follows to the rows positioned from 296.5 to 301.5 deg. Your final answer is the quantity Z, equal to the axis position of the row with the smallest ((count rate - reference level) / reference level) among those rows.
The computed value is 300.0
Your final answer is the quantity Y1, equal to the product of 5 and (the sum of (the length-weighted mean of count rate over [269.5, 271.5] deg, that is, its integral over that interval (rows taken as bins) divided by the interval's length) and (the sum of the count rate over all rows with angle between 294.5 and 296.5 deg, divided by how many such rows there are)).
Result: 25.2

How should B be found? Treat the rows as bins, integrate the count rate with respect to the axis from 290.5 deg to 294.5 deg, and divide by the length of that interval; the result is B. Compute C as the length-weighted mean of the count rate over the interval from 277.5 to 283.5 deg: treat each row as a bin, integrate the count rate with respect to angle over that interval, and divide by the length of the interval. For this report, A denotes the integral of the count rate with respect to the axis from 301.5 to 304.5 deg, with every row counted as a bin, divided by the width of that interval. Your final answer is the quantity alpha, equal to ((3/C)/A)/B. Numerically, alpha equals 0.243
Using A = 2.09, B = 2.39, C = 2.5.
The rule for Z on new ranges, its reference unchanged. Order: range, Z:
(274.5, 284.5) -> 275.0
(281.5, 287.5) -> 286.0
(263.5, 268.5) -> 265.0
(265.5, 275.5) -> 266.0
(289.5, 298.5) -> 298.0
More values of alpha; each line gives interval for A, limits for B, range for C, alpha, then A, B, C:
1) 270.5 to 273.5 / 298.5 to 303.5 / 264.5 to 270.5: 0.226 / 2.58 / 2.15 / 2.4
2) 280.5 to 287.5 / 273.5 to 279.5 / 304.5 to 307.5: 0.290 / 2.56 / 2.47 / 1.6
